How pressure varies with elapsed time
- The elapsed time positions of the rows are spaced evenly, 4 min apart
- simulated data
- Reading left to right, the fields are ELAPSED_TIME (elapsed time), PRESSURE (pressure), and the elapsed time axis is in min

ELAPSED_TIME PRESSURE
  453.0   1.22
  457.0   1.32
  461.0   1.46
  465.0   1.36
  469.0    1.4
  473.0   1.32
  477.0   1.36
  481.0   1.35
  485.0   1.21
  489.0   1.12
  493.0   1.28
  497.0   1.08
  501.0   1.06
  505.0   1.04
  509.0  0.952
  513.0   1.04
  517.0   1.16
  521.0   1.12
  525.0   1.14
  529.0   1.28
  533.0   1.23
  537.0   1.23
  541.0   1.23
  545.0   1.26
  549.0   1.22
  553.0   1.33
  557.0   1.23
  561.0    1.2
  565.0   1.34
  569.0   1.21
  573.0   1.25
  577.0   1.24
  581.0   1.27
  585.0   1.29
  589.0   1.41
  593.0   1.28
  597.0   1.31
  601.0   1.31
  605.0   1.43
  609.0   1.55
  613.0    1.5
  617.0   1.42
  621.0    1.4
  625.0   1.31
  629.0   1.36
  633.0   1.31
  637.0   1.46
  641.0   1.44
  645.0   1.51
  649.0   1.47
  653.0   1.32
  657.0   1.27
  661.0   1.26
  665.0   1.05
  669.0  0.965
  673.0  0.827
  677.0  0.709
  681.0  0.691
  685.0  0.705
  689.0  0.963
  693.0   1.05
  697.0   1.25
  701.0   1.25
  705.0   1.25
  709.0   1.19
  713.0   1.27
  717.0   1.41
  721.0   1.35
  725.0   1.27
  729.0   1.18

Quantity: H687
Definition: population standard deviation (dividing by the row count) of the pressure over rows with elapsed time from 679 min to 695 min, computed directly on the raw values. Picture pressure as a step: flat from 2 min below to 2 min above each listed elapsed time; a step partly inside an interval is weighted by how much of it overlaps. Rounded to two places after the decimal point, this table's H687 0.16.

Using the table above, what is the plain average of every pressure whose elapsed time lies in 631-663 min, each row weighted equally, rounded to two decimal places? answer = 1.38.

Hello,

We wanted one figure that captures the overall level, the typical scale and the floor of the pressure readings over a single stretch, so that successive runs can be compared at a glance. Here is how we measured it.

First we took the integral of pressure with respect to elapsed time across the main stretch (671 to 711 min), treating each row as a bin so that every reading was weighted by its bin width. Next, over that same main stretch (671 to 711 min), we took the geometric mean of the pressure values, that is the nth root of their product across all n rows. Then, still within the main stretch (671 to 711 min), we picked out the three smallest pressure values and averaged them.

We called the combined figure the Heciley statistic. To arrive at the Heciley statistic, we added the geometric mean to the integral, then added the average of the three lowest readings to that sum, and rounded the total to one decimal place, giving 41.2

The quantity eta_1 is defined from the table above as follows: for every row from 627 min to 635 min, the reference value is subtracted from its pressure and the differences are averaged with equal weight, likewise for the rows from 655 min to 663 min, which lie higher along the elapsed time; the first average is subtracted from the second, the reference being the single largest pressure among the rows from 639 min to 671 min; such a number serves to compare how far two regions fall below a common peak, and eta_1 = -0.1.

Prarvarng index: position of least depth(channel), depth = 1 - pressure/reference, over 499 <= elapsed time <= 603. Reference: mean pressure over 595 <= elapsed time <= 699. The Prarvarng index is 589.0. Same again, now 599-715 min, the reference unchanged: 609.0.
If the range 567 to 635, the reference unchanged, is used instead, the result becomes 609.0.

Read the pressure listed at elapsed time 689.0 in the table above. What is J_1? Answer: 0.963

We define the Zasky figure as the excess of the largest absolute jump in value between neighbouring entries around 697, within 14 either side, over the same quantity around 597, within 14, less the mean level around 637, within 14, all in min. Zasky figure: -1.28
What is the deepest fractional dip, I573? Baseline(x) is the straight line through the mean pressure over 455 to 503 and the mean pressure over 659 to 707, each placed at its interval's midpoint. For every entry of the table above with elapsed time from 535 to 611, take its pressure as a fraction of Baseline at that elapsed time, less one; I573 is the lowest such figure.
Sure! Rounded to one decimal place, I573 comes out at 0.0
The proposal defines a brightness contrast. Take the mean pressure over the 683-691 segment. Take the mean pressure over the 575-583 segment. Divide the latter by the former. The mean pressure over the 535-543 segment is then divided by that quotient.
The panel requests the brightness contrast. 0.8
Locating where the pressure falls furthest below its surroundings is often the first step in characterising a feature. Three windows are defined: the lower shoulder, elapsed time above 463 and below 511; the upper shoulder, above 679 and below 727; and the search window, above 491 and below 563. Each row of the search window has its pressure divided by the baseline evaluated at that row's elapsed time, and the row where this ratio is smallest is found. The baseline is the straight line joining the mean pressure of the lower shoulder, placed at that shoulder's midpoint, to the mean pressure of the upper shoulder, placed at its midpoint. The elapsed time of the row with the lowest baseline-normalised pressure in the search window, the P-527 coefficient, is 509.0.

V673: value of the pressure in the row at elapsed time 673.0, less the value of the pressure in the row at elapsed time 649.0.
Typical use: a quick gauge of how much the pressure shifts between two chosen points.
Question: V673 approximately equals -0.6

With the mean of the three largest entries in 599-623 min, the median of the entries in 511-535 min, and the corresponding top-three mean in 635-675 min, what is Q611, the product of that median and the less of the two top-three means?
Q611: 1.70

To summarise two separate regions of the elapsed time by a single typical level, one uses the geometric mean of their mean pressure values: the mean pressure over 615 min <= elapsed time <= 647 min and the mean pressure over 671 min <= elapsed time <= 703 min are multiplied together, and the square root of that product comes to 1.14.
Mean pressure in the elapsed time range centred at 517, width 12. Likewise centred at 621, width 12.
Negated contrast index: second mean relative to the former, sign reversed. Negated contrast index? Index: -1.24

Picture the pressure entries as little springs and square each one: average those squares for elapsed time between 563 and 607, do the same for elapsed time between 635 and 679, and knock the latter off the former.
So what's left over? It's 0.2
